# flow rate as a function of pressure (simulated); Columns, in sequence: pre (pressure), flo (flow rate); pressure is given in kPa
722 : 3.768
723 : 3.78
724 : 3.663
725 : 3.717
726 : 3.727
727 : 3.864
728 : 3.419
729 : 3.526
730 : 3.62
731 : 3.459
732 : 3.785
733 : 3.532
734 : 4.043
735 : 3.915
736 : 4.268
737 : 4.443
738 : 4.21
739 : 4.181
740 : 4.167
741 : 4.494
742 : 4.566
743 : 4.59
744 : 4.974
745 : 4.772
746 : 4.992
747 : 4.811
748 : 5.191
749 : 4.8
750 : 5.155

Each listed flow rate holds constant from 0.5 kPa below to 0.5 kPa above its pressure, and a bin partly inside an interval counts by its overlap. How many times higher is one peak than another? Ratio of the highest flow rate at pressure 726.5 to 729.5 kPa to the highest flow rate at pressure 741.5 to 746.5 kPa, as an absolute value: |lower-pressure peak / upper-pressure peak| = 0.77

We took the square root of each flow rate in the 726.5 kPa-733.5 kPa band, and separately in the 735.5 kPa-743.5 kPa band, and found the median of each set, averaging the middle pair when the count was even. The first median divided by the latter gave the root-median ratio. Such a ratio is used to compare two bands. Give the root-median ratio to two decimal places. 0.90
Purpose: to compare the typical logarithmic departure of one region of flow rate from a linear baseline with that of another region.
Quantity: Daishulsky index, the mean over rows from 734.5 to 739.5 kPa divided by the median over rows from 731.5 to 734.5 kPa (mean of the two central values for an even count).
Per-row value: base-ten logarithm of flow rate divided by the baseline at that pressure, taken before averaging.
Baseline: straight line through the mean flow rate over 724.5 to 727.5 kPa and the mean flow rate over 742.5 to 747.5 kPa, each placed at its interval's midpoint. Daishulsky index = 0.52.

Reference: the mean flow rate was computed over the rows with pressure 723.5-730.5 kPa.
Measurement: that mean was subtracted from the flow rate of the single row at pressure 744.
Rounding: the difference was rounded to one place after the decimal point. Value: 1.3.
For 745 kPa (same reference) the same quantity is 1.1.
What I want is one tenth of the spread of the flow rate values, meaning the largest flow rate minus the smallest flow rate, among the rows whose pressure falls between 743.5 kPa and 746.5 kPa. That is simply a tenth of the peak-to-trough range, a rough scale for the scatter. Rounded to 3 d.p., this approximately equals 0.022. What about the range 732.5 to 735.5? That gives 0.051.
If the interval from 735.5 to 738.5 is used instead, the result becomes 0.023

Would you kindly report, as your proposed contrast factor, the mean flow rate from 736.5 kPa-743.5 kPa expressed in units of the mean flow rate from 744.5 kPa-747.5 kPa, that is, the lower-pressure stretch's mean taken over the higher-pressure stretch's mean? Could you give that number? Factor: 0.90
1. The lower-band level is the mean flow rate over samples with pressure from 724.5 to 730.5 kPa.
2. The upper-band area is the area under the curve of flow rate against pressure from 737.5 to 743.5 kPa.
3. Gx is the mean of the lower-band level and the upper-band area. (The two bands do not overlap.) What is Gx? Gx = 14.9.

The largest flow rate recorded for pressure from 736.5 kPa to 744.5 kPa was 4.974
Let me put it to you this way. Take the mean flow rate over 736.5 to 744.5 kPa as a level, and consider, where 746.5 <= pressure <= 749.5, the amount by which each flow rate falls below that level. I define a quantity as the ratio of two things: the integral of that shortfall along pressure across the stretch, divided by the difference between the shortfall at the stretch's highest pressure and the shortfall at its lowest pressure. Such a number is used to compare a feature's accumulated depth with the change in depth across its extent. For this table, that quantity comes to -131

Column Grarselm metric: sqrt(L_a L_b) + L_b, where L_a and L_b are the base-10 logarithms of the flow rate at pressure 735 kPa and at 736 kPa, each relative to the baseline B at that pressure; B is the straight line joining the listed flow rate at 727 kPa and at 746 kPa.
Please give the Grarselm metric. 0.011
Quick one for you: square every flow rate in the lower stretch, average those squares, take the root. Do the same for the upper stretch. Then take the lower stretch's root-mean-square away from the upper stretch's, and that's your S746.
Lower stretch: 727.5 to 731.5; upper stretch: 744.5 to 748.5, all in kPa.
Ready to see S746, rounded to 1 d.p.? 1.4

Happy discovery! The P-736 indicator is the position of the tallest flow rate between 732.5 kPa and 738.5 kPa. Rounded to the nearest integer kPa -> 737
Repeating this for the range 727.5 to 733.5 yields 732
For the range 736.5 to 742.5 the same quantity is 742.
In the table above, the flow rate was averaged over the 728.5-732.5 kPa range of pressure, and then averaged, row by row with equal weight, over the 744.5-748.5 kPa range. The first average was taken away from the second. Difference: 1.3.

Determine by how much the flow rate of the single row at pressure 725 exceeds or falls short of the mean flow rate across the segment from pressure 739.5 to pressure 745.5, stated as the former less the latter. -0.88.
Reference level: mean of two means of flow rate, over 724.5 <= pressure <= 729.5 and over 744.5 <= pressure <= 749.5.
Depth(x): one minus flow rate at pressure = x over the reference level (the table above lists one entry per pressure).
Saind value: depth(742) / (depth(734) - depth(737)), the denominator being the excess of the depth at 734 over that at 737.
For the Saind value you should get -0.7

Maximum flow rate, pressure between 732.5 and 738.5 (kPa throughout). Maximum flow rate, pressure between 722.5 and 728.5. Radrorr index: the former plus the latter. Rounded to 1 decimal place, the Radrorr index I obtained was 8.3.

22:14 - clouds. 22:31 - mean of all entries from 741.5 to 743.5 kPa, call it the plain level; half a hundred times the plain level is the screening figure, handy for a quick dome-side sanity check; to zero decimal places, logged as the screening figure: 229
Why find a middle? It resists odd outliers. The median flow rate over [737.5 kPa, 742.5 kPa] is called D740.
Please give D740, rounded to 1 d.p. 4.2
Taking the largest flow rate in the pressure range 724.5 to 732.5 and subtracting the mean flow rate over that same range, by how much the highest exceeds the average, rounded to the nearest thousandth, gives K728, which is 0.224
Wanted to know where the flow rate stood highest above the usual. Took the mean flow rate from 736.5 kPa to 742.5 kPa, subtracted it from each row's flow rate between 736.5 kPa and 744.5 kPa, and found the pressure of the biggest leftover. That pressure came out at 744 kPa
